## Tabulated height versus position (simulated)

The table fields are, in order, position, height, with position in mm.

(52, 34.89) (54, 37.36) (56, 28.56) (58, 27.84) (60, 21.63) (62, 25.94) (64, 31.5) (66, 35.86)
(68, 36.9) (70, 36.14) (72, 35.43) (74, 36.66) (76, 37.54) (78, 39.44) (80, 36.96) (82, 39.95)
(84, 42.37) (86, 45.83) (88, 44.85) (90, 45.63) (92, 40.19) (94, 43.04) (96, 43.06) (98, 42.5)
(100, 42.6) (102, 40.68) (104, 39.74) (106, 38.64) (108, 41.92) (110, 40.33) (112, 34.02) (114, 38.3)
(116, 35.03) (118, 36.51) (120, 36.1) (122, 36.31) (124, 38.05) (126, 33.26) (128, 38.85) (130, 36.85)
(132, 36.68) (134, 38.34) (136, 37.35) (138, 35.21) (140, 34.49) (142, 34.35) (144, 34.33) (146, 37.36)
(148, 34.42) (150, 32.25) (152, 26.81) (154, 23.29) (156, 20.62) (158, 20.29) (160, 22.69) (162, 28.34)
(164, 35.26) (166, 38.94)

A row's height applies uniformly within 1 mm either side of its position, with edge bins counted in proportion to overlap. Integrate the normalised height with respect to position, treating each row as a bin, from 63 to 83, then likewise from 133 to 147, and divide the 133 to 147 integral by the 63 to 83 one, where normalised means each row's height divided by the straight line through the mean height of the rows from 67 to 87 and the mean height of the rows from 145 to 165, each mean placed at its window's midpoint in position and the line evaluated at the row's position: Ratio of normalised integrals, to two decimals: 0.89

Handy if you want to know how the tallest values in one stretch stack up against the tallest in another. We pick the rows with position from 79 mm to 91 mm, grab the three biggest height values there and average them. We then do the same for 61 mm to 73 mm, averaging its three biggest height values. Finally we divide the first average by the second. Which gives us 1.3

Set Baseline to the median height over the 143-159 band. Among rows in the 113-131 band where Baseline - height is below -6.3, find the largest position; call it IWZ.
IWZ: 130 mm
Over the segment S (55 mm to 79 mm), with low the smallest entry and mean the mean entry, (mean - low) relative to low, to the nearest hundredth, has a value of 0.52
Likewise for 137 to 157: 0.52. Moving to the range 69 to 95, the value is 0.14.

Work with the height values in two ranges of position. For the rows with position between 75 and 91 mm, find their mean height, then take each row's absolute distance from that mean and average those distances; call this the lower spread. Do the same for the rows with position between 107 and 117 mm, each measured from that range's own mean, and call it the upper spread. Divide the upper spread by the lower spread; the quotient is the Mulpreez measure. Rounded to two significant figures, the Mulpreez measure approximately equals 0.88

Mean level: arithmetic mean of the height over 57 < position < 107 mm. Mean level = 38.0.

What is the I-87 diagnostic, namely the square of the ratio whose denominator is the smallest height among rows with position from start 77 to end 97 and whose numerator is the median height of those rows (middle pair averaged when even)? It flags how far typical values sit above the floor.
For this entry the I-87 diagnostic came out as 1.34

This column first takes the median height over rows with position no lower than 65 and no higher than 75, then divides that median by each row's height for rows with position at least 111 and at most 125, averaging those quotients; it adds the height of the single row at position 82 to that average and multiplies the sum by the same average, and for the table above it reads 41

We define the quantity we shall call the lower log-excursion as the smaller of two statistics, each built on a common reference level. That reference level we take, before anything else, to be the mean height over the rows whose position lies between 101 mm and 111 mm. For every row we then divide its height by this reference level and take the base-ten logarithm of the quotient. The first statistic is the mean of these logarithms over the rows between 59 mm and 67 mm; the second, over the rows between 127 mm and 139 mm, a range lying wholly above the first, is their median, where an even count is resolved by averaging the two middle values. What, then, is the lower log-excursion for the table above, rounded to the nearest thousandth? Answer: -0.154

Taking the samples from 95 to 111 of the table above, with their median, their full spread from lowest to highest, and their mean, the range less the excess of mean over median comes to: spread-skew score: 5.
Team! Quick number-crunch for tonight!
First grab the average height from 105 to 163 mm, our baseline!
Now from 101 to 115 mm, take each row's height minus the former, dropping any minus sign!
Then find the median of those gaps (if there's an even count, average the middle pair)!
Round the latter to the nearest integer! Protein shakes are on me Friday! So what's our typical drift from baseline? 6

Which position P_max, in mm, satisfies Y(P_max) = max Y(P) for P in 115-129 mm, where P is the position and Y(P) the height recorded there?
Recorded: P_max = 128 mm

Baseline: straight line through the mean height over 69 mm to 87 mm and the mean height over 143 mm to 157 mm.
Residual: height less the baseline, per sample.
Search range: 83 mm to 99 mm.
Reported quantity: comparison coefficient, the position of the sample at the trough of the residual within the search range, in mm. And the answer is 92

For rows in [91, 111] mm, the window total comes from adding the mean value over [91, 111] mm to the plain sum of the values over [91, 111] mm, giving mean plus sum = 454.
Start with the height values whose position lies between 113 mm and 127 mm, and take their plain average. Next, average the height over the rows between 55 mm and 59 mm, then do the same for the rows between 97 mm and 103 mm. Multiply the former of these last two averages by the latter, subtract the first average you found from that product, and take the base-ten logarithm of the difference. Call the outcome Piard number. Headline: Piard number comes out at 3.06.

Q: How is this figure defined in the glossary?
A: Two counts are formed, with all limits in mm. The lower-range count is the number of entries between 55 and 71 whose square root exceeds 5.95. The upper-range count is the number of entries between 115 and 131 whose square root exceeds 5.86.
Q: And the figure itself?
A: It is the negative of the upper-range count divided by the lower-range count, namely -2.3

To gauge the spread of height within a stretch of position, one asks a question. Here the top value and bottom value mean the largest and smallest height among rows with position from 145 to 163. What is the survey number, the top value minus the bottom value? 17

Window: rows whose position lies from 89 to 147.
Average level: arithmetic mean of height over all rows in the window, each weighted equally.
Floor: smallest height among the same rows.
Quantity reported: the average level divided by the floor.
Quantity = 1.15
